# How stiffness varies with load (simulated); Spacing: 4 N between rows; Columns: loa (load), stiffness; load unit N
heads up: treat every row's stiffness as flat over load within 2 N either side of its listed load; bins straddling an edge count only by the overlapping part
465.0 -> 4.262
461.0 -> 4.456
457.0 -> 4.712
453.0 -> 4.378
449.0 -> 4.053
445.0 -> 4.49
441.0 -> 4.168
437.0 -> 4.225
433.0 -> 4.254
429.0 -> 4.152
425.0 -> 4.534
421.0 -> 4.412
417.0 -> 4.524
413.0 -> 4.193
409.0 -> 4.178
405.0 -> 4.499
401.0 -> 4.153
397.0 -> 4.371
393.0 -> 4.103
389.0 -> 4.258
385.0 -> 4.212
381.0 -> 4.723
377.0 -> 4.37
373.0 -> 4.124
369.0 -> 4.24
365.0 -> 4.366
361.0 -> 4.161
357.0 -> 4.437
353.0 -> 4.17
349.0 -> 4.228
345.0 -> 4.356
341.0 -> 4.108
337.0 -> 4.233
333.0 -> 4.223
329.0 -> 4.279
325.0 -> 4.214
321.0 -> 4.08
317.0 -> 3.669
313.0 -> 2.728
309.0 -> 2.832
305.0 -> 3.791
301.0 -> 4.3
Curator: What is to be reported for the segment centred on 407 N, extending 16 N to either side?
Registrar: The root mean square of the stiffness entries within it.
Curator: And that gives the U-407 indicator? 4.31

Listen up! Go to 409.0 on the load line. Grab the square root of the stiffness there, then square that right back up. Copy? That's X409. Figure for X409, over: 4.18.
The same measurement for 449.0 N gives 4.05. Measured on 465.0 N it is 4.26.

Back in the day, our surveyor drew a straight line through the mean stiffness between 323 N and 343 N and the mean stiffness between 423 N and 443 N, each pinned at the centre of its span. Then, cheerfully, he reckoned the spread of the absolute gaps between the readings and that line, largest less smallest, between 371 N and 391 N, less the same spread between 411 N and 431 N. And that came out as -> 0.26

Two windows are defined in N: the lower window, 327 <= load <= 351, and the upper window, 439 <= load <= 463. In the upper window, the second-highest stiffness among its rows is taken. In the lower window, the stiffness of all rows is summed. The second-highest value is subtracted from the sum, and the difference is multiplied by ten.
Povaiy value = 209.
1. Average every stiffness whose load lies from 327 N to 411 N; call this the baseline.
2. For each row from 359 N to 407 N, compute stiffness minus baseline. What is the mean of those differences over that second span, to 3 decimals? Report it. 0.023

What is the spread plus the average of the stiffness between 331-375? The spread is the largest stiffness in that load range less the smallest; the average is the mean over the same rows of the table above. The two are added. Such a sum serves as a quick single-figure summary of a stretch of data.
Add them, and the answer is 4.57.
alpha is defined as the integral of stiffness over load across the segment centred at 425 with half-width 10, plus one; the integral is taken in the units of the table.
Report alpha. 88.5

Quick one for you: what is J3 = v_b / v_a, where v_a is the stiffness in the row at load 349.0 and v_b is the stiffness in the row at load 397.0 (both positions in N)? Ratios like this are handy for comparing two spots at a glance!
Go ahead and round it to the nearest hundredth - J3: 1.03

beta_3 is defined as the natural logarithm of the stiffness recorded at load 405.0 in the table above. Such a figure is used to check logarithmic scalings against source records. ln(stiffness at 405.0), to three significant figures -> 1.50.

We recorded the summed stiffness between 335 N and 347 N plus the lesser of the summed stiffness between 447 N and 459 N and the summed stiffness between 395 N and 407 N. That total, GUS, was 25.7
